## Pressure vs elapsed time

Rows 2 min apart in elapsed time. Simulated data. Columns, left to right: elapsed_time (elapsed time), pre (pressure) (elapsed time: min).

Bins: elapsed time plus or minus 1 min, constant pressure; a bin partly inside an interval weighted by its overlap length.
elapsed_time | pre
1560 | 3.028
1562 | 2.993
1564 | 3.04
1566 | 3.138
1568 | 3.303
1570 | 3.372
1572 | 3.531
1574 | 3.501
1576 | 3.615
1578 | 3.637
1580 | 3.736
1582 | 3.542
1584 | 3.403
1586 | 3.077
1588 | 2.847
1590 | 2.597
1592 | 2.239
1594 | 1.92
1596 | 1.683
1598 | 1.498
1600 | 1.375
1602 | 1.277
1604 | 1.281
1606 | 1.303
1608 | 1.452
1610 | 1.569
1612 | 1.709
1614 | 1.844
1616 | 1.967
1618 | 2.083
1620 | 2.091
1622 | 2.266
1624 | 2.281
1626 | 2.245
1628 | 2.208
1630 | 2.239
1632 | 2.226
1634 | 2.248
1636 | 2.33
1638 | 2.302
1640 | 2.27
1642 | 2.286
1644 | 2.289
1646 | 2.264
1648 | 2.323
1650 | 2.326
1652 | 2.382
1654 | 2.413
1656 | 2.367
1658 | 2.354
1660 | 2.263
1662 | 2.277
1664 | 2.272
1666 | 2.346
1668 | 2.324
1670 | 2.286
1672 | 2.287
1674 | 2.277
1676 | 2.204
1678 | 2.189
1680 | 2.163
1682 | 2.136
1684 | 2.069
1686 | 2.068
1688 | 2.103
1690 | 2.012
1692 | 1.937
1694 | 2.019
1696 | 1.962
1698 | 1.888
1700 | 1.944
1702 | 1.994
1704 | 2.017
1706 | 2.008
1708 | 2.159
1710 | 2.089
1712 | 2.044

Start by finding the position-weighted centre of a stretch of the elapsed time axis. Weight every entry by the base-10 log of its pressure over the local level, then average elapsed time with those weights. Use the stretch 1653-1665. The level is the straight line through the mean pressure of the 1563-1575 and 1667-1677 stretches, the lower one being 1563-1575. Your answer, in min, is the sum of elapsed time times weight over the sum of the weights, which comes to 1659.8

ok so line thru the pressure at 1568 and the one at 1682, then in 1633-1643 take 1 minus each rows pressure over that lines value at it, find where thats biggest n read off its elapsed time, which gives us 1634 min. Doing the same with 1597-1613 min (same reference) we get 1602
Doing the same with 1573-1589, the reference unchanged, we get 1588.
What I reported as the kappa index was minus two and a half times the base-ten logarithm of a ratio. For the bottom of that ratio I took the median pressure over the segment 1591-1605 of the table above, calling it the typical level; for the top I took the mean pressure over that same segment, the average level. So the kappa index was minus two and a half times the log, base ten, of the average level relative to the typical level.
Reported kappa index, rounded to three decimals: -0.079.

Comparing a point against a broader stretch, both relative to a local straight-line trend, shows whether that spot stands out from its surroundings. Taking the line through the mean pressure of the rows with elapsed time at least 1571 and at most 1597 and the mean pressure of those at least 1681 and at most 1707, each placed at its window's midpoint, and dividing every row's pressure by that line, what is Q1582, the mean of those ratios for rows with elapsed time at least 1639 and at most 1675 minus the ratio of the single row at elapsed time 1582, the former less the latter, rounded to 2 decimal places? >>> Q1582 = -0.18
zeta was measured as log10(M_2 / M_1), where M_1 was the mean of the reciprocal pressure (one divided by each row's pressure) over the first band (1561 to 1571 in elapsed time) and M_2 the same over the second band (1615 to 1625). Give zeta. 0.17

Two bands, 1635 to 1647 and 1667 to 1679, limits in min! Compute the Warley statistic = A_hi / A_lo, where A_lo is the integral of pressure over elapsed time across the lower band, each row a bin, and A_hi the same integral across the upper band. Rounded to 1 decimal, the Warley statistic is 1.0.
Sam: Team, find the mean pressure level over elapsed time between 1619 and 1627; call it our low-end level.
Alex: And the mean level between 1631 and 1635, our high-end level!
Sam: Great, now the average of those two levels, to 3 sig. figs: 2.23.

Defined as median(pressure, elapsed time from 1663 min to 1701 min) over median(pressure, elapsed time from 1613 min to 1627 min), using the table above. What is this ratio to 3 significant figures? 1.02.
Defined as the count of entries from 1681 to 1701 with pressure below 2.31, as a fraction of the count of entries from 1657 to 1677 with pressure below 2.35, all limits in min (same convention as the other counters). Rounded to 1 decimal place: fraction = 1.1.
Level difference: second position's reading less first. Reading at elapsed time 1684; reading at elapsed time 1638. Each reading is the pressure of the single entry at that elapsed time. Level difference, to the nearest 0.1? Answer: 0.2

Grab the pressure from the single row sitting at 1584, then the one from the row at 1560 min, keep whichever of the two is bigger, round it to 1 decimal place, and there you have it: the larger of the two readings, 3.4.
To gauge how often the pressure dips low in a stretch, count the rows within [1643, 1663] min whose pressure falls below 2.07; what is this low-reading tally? 0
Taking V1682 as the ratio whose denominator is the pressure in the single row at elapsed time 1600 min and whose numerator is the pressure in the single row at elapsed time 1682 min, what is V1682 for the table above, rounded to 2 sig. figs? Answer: 1.6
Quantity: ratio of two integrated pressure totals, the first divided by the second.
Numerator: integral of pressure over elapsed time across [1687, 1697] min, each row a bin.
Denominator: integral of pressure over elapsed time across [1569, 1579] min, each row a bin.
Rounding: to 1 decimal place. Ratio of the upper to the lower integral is 0.6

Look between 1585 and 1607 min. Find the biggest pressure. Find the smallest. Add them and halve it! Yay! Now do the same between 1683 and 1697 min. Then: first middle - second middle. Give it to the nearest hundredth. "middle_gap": 0.16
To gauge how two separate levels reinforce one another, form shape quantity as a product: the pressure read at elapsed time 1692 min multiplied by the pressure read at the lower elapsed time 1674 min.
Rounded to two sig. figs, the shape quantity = 4.4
